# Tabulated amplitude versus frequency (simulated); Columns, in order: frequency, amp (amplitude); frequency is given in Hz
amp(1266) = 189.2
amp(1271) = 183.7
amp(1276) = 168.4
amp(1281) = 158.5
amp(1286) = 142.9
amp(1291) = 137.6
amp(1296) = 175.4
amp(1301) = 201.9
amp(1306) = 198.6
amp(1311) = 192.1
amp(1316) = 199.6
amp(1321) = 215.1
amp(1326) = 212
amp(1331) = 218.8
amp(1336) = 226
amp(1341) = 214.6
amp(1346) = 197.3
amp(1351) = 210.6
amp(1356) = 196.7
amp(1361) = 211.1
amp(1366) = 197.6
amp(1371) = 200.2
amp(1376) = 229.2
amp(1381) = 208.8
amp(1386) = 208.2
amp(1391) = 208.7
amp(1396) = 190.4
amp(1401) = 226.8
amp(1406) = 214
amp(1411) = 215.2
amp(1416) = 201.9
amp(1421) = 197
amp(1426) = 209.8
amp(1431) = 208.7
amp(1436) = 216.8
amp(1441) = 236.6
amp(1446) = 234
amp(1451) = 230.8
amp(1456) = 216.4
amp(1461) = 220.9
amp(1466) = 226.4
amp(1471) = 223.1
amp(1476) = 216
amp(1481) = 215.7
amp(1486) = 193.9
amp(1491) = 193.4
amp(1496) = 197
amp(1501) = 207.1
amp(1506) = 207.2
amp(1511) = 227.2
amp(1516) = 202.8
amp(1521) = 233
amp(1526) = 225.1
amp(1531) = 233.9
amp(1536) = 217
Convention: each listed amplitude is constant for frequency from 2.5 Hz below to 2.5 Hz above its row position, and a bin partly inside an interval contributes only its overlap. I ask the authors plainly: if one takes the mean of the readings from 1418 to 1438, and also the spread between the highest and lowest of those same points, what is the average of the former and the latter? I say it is 114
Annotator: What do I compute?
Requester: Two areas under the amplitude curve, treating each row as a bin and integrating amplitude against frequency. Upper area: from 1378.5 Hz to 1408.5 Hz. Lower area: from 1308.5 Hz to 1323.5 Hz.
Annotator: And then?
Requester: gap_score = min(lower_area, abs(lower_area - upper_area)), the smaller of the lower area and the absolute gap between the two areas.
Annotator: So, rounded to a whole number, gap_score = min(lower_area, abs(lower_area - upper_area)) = 3034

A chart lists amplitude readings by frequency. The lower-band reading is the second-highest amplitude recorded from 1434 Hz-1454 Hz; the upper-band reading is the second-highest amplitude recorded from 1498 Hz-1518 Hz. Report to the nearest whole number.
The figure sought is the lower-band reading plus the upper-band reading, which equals 441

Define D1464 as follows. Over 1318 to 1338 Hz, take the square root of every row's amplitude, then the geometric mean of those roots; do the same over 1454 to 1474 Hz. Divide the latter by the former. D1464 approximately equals 1.01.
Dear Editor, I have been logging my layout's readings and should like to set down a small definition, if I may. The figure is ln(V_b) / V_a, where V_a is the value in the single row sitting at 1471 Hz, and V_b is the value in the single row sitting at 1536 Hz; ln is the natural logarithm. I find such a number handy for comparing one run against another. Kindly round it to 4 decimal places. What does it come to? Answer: 0.0241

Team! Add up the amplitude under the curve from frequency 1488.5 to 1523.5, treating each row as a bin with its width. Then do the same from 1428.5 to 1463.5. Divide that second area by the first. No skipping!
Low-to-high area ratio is 1.07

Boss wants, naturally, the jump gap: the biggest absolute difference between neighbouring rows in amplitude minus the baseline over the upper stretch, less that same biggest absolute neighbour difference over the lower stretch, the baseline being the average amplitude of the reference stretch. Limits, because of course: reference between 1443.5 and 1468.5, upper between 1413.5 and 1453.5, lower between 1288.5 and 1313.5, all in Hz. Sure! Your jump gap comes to -18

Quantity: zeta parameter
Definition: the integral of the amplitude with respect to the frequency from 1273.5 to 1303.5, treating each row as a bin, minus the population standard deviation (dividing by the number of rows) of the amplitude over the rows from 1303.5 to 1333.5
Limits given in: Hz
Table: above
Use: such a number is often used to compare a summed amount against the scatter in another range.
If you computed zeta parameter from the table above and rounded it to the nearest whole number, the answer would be 4914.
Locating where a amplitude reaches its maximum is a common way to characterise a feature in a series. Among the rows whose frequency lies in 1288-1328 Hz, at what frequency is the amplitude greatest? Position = 1321 Hz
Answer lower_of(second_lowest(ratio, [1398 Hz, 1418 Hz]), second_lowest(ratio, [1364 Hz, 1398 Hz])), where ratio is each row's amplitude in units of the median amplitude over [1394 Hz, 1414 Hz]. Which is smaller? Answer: 0.921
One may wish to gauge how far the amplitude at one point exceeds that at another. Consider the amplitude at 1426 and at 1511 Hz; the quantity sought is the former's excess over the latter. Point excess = -17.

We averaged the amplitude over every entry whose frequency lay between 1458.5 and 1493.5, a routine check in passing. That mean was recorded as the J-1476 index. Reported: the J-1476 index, 213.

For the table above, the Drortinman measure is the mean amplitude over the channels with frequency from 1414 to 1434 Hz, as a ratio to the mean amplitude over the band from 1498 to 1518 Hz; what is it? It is 0.97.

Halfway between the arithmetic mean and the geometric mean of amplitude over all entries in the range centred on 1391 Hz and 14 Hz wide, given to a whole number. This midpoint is 202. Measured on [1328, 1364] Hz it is 211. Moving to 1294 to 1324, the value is 197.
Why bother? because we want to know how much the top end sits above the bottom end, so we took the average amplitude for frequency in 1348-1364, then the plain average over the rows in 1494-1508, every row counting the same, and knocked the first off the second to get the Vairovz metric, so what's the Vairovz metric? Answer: -2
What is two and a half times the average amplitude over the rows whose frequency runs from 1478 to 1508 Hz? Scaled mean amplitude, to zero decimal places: 506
